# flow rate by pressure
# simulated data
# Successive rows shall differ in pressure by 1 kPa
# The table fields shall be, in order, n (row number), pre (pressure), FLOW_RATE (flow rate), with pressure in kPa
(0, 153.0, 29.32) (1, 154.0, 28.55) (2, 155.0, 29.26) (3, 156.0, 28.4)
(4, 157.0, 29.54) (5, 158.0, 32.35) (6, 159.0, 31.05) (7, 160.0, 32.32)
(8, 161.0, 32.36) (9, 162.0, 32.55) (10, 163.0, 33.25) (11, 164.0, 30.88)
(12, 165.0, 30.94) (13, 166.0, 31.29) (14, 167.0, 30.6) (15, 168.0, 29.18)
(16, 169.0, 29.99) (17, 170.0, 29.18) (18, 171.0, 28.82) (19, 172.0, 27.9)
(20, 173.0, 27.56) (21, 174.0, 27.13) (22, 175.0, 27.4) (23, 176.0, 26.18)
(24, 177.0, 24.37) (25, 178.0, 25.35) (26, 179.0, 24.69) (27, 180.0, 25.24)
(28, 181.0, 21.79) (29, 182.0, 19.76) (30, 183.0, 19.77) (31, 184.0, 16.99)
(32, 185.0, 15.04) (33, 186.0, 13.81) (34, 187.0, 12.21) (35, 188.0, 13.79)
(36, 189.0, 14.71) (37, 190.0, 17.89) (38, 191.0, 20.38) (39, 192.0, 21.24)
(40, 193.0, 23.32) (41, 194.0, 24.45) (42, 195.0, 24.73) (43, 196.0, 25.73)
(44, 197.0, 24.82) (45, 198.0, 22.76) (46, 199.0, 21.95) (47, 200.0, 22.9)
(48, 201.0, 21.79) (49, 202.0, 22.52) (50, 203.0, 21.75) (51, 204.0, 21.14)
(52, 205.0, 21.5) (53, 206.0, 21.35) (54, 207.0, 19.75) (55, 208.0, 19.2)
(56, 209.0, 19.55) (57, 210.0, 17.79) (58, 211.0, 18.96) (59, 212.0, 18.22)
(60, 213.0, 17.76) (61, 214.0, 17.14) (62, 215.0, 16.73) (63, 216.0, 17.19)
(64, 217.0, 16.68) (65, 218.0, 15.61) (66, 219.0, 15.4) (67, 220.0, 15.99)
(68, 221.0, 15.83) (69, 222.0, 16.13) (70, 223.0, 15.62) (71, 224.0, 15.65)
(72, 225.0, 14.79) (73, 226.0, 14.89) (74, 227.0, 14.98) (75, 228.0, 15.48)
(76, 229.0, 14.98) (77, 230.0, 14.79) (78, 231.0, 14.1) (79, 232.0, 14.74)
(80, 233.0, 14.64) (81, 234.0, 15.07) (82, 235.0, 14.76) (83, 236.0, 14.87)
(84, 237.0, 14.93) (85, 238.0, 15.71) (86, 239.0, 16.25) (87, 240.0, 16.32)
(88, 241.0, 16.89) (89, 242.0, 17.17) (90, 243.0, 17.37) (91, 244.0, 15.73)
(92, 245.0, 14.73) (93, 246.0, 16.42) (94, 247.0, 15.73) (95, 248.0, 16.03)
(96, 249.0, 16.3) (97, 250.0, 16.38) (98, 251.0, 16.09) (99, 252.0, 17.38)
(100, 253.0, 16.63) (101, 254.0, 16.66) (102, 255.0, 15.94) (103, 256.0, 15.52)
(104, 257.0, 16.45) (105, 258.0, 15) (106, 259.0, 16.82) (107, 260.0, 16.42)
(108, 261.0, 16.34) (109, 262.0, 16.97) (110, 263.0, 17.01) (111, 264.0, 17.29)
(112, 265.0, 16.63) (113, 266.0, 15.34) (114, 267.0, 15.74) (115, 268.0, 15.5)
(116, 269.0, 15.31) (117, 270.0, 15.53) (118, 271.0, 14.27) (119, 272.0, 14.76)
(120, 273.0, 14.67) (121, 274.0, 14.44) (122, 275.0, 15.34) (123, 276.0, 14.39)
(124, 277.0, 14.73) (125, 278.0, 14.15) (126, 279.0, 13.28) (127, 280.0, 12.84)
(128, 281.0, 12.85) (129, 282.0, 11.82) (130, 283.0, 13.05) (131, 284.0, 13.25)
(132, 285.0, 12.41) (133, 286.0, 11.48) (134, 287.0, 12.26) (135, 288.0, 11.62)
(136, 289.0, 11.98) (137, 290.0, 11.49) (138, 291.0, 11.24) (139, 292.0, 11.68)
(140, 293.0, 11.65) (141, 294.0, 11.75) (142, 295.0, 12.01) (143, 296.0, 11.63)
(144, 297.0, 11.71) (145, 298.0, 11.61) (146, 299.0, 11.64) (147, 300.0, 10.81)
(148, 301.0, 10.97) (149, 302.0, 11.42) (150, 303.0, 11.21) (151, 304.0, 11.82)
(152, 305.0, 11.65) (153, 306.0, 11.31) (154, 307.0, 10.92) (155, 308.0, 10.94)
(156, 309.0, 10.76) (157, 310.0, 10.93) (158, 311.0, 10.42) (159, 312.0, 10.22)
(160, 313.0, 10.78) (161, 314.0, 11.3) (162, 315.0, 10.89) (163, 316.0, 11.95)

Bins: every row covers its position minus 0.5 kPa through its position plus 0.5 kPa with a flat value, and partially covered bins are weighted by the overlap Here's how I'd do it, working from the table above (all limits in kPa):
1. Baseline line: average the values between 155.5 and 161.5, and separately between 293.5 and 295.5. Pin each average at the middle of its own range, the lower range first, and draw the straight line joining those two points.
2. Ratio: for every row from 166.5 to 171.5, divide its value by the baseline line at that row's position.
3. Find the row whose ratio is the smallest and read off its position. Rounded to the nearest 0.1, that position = 168.0 kPa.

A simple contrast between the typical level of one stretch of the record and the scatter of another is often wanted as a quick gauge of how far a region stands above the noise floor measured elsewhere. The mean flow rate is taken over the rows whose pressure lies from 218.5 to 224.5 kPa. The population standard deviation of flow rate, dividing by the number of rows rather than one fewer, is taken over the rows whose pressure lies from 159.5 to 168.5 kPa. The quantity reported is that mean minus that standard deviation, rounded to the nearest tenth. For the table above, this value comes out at 14.6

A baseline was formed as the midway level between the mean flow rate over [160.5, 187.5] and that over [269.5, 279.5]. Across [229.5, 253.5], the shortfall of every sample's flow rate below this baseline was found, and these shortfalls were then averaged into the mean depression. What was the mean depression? 4.3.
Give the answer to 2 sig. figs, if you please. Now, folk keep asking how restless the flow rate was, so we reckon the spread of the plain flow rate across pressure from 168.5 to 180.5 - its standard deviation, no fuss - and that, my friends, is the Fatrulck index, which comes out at 1.8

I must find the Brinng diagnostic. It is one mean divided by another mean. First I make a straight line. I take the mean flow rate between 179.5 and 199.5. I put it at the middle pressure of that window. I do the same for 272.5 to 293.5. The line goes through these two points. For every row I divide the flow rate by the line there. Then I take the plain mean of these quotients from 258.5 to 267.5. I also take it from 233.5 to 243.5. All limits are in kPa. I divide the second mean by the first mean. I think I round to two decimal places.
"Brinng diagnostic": 0.86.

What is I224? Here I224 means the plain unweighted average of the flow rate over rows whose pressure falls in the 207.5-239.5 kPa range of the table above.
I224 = 16.1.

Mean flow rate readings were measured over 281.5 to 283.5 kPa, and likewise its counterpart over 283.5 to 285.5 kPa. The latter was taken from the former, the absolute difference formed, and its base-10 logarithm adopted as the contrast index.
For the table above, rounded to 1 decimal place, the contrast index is -0.4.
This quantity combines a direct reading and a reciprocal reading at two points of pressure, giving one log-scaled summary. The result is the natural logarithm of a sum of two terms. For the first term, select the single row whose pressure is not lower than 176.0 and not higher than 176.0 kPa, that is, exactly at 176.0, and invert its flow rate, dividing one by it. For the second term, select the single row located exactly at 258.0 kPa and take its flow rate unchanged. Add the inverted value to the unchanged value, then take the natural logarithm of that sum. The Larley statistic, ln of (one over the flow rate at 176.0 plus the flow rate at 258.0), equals 2.71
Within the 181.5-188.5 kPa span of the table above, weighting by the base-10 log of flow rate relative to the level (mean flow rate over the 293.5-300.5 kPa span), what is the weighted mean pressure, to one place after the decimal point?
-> 183.9 kPa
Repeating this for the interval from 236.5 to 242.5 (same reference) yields 239.7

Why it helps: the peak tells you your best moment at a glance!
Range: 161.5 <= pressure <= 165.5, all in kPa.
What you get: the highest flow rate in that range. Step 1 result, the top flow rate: 33.25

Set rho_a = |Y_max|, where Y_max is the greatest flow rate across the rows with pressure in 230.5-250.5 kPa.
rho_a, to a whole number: 17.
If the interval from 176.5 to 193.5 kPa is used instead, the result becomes 25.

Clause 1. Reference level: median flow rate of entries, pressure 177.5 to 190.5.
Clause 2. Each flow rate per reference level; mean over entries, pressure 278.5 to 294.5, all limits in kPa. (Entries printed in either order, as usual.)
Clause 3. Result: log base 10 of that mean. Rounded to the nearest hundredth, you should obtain -0.17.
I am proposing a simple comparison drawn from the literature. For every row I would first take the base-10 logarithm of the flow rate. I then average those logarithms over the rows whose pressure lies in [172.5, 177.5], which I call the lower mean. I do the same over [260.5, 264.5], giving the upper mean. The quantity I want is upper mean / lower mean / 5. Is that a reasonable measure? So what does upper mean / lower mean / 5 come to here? 0.173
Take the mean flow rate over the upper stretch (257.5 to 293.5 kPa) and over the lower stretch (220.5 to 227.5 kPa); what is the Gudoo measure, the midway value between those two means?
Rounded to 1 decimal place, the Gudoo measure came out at 14.8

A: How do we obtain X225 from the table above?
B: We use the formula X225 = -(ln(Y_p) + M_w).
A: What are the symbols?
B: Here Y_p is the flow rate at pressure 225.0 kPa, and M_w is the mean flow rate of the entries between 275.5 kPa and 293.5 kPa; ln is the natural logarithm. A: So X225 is -15.3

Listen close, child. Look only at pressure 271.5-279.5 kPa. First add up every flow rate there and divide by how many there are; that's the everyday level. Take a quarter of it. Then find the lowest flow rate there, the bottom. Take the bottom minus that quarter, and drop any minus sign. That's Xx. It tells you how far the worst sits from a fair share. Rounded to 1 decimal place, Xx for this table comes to 9.7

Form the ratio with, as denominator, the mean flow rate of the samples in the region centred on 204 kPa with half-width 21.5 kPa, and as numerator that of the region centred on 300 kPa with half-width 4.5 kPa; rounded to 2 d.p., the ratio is 0.61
